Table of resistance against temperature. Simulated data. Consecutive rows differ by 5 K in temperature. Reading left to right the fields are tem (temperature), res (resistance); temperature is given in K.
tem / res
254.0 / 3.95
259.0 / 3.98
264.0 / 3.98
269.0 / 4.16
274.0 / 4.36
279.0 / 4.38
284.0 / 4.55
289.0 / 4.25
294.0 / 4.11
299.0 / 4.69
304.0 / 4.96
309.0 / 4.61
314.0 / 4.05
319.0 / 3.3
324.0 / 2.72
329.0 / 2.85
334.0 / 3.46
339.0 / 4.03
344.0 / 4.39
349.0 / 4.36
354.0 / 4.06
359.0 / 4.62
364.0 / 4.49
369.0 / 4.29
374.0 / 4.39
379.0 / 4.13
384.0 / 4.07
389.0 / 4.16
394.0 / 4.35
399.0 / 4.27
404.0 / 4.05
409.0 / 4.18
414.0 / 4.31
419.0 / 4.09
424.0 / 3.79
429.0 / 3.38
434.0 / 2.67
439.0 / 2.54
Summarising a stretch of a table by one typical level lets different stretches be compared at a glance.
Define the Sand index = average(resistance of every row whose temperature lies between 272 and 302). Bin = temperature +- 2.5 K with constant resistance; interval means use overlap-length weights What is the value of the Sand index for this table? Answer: 4.4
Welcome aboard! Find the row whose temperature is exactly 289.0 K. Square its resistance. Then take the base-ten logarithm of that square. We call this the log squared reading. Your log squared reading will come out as 1.26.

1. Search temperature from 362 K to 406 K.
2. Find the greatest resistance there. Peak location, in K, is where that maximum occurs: 364.0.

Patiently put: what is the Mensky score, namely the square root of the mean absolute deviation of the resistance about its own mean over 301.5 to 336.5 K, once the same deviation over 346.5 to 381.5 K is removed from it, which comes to 0.75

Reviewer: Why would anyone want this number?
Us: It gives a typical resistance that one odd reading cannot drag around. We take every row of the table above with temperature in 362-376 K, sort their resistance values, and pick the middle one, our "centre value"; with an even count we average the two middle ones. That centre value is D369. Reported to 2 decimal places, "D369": 4.39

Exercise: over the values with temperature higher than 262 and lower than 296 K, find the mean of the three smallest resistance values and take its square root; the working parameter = 2.02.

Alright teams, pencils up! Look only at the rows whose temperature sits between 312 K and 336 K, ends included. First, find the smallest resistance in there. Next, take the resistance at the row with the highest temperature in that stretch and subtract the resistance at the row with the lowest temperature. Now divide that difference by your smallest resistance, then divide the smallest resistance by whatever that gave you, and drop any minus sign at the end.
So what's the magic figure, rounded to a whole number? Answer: 13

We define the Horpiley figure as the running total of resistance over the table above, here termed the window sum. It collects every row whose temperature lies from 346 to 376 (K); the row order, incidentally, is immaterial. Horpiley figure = 26.2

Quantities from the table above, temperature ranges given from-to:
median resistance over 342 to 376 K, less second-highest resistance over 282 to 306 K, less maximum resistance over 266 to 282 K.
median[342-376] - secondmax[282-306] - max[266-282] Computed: -4.68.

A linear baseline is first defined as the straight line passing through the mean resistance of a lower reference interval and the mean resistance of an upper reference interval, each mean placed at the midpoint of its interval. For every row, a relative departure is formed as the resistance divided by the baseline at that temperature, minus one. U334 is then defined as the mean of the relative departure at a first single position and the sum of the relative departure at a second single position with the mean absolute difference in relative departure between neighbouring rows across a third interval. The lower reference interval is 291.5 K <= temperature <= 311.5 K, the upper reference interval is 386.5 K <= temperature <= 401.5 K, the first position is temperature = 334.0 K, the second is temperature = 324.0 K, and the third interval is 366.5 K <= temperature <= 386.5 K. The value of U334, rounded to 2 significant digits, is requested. -0.30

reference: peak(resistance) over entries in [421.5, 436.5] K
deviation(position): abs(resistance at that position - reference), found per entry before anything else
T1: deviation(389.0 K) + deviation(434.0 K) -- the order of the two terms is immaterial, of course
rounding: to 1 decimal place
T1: 1.5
